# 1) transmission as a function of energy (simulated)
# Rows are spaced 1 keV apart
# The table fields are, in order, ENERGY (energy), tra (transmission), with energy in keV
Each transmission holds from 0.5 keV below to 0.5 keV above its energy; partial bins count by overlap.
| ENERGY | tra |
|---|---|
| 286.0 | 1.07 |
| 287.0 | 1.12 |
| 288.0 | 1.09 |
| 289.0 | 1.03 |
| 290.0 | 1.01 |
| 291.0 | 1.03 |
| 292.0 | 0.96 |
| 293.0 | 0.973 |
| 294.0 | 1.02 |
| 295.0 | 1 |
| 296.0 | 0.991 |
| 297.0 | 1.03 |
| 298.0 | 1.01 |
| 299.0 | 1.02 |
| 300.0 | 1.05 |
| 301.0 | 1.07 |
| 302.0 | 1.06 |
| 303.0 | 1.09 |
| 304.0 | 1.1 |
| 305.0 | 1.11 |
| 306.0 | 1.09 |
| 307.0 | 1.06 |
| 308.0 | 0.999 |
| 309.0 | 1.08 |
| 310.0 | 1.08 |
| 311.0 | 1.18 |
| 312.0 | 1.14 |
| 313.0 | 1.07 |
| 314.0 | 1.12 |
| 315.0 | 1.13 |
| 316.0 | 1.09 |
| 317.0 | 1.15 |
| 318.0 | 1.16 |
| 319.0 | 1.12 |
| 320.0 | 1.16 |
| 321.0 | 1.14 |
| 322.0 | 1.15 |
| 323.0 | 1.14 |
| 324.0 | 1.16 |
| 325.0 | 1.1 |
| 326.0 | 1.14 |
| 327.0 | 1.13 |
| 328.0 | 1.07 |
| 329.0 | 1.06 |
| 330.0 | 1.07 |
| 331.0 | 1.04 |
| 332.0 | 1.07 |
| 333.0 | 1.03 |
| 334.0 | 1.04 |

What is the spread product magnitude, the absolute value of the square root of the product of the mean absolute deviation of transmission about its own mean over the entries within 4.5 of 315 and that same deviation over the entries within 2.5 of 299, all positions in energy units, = 0.022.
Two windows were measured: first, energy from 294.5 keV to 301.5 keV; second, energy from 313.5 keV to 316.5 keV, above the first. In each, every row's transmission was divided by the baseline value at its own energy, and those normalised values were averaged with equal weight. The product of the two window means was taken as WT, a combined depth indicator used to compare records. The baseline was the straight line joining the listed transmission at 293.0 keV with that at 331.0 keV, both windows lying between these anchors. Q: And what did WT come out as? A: 1.15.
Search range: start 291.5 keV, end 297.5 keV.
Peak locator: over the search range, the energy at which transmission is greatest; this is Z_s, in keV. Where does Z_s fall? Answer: 297.0 keV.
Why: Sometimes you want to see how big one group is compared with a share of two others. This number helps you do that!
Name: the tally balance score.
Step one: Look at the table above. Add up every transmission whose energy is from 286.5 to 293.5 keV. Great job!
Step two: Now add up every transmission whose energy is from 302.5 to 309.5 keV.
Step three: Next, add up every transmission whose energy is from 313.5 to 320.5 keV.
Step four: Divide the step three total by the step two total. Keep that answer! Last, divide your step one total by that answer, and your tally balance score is 6.85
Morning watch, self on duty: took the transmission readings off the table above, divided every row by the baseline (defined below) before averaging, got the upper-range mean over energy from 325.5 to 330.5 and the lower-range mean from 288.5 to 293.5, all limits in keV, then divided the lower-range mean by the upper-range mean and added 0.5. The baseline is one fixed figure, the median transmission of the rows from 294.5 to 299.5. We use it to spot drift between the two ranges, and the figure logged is 1.41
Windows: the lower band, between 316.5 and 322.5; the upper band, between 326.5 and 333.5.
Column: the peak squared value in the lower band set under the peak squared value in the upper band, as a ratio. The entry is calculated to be 0.95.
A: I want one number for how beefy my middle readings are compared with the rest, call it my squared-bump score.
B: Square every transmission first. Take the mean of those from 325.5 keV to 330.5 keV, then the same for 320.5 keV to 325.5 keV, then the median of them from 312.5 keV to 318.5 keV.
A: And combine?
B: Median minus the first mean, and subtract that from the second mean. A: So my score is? 1.23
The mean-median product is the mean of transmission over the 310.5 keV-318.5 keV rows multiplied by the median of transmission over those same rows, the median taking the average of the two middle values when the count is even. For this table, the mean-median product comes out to 1.28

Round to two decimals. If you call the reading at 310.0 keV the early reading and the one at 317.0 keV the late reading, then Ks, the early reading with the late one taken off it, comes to -0.07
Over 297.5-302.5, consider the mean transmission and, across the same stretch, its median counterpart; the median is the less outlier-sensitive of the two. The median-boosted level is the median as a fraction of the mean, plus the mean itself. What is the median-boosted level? 2.05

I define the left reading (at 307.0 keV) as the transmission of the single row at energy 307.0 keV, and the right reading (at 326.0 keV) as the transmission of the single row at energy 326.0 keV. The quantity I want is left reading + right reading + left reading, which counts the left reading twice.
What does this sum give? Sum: 3.26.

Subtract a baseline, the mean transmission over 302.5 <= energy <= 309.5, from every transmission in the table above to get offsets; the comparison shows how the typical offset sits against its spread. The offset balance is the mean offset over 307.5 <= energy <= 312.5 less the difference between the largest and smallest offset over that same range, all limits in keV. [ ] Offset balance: -0.161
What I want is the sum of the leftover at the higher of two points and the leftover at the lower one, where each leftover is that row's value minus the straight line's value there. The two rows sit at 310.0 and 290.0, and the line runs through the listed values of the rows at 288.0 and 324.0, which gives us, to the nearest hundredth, -0.14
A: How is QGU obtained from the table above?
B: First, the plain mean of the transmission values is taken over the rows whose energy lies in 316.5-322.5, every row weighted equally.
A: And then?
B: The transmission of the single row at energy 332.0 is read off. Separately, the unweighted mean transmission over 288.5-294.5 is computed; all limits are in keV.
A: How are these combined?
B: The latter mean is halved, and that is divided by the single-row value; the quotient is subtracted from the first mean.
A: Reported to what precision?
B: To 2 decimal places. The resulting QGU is 0.68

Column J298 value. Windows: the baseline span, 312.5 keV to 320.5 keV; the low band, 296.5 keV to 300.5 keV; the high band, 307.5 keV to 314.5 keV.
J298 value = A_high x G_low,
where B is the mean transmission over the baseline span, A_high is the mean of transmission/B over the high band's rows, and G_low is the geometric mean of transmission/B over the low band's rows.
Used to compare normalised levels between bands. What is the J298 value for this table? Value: 0.89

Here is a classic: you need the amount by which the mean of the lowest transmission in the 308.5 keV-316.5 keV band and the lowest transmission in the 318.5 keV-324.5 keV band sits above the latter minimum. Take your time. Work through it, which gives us -0.025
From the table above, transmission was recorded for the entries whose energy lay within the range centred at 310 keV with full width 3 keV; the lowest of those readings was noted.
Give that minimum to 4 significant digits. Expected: 1.080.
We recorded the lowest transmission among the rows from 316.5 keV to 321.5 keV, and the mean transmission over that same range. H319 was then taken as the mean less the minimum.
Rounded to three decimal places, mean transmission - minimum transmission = 0.026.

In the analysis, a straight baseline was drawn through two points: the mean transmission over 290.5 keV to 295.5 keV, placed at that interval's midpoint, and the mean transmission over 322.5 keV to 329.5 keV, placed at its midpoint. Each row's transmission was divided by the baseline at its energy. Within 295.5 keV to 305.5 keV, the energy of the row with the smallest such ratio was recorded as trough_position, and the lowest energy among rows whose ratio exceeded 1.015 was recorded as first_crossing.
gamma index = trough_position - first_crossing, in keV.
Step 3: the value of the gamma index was -1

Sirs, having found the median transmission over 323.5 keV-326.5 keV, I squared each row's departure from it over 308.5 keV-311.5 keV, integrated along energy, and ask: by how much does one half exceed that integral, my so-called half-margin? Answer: 0.491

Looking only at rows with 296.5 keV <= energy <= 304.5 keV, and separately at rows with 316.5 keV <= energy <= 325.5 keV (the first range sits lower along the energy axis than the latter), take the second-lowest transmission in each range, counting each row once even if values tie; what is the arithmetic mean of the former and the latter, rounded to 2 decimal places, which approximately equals 1.07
